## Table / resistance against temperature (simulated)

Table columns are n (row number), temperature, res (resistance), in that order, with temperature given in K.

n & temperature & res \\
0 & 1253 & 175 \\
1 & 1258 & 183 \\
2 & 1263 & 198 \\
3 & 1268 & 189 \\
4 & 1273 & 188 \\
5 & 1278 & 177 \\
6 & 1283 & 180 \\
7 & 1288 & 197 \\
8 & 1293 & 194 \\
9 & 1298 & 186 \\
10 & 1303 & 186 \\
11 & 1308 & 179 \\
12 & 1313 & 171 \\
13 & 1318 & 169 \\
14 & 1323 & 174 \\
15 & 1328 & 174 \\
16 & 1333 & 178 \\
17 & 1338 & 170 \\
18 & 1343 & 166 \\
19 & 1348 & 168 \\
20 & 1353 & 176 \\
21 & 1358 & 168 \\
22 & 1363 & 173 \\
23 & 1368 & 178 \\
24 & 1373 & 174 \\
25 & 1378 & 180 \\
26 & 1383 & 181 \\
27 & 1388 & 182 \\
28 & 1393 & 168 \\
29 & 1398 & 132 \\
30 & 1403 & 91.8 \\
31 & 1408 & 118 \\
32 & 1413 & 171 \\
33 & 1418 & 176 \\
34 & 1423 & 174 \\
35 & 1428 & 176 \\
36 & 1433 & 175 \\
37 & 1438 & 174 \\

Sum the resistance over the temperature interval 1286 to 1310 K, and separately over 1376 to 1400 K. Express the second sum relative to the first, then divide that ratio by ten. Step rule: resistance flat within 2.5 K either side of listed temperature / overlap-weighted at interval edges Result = 0.089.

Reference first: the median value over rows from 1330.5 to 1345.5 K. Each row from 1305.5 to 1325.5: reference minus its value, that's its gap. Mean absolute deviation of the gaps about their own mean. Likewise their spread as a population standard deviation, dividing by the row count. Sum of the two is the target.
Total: 7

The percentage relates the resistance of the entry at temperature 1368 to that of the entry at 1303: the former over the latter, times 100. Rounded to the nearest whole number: 96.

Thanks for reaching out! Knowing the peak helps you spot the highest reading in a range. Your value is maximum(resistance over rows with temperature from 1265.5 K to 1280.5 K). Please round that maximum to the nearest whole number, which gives 189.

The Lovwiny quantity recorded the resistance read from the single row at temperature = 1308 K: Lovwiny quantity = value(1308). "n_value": 179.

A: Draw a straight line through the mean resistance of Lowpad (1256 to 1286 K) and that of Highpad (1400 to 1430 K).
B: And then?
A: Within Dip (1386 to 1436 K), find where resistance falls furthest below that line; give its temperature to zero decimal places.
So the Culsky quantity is 1403 K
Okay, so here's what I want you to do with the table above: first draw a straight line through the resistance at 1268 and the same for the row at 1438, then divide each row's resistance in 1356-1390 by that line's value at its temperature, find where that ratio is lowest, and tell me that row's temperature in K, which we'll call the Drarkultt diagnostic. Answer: 1358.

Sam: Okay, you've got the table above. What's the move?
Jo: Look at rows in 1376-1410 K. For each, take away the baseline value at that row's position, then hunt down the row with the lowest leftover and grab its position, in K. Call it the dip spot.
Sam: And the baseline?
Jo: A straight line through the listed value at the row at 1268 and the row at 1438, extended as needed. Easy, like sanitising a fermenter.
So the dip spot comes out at 1403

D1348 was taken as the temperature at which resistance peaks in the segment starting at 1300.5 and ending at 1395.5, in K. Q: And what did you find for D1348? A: 1303 K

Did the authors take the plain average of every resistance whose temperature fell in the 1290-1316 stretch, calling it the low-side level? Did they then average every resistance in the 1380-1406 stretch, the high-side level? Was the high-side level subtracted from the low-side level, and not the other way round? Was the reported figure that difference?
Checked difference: 32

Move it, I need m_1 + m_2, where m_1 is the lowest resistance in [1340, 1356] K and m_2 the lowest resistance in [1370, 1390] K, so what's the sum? 340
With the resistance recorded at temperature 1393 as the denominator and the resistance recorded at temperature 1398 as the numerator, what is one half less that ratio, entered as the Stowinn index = -0.29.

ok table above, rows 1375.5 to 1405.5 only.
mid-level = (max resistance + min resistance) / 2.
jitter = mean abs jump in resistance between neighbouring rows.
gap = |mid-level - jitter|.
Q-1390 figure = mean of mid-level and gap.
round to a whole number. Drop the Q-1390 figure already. 128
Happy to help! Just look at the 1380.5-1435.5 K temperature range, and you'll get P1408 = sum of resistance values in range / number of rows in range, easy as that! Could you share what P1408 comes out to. 159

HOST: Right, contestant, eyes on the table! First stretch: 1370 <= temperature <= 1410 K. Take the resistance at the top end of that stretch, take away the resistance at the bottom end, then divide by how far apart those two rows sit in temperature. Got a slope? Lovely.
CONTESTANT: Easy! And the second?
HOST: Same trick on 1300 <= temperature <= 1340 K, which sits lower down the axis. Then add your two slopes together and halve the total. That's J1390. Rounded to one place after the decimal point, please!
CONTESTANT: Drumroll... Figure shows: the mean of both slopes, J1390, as -1.0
